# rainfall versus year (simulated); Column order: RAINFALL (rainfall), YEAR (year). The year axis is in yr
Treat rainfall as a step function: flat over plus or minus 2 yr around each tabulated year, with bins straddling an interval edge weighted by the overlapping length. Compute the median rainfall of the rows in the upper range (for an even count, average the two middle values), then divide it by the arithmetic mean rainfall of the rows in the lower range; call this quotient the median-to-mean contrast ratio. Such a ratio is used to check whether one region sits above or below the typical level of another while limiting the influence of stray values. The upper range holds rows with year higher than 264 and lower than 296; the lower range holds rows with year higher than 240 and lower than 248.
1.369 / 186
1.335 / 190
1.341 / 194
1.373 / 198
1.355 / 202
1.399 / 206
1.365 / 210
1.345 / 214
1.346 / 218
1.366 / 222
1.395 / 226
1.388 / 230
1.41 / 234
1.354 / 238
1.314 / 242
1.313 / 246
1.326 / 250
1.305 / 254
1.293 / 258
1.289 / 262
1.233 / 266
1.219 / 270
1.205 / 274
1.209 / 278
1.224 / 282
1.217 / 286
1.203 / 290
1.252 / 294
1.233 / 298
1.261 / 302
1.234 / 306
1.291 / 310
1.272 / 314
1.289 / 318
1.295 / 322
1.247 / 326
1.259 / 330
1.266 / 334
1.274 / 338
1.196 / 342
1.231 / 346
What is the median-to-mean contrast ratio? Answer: 0.93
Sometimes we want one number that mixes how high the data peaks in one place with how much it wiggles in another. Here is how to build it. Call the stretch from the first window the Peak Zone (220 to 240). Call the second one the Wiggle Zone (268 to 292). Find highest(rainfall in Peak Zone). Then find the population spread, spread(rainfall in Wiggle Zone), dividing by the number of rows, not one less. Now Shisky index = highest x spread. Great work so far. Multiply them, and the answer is 0.011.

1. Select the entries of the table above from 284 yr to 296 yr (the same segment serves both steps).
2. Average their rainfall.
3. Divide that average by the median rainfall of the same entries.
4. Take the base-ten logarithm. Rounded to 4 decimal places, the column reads 0.0025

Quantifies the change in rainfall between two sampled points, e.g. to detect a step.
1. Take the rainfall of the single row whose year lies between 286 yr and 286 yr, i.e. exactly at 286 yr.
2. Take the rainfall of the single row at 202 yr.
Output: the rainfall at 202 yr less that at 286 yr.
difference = 0.14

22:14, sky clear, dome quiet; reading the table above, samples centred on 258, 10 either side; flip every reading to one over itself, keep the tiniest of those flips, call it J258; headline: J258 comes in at 0.754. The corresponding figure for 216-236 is 0.709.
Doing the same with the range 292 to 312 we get 0.775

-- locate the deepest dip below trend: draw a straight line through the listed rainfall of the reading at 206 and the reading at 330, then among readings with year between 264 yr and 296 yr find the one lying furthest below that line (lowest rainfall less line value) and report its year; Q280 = 274 yr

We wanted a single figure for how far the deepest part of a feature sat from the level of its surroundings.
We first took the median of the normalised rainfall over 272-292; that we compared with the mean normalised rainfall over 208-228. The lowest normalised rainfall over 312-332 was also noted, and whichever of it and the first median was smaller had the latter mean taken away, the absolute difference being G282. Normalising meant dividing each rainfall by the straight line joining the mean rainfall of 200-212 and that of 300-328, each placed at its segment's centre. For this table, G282 0.071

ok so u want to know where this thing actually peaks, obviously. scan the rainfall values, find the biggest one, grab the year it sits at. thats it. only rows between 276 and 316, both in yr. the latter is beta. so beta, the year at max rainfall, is 310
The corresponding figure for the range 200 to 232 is 206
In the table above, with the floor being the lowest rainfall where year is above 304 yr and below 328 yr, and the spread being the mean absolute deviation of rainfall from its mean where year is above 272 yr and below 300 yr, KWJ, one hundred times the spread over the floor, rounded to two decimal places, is 1.10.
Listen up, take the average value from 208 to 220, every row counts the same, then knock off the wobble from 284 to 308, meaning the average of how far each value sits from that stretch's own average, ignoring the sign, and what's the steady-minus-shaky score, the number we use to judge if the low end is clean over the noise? 1.34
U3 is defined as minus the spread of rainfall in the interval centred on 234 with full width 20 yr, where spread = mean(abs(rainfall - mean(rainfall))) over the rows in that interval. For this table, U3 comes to -0.031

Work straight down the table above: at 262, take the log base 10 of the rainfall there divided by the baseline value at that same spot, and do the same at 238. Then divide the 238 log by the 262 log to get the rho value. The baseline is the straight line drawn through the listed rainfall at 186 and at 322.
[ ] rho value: -0.3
